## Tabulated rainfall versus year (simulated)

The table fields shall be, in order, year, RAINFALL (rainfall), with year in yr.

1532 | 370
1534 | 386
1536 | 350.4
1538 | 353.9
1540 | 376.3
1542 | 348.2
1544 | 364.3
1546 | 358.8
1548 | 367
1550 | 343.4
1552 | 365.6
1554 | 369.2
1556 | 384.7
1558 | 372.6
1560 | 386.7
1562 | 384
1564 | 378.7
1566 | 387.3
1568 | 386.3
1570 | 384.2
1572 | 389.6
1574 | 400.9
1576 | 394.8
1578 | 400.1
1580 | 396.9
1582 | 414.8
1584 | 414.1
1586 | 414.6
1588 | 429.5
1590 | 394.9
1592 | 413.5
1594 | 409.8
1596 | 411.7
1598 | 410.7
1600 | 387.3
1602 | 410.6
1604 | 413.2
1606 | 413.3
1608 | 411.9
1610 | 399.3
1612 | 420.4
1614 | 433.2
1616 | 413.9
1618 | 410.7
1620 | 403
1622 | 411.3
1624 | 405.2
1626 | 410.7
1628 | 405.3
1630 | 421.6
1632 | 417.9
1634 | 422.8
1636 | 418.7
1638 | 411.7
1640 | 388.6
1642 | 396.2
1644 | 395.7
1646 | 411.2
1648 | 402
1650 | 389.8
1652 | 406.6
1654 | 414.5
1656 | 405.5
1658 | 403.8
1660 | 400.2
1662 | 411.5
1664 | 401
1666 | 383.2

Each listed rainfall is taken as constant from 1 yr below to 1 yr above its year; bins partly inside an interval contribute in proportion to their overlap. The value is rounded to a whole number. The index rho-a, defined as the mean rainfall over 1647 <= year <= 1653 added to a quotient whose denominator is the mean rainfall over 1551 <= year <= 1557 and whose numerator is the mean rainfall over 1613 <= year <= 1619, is 401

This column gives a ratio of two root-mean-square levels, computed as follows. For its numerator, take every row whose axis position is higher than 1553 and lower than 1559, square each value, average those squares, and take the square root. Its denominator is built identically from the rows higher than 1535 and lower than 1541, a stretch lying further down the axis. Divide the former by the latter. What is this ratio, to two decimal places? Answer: 1.04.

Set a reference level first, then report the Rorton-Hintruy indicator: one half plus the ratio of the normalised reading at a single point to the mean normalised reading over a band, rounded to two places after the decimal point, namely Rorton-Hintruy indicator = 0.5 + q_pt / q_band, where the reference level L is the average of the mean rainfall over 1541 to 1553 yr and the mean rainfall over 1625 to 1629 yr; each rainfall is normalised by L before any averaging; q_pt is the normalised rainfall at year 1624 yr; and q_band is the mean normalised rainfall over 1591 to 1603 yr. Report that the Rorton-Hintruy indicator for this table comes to 1.49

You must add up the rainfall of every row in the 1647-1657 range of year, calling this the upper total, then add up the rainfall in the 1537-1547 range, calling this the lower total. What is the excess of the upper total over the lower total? 217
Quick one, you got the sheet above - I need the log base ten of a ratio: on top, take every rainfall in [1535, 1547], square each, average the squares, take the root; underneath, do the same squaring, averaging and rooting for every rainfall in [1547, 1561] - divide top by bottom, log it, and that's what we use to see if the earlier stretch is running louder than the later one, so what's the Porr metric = -0.014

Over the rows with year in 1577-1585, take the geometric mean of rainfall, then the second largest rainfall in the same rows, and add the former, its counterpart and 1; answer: 821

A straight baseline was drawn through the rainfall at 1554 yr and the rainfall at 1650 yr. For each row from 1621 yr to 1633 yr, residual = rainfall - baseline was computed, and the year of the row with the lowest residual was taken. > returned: 1628 yr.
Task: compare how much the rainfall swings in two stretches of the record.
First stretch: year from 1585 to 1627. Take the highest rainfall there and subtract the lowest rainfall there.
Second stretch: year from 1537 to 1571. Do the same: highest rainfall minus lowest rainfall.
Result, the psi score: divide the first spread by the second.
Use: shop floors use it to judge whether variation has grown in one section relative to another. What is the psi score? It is 1.0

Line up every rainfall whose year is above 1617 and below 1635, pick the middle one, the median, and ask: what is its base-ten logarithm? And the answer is 2.61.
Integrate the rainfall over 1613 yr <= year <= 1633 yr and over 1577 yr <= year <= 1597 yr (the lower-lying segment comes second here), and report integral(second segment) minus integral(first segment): -66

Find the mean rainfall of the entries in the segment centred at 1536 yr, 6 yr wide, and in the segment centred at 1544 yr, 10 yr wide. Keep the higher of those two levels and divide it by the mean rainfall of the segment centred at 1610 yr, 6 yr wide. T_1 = 0.89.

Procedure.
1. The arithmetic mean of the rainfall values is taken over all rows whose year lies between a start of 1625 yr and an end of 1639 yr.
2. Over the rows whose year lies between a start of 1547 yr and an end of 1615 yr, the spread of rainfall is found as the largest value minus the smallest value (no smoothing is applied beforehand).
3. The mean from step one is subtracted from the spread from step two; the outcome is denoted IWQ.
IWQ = -326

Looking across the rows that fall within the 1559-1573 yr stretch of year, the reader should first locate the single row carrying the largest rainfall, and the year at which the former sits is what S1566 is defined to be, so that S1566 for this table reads 1572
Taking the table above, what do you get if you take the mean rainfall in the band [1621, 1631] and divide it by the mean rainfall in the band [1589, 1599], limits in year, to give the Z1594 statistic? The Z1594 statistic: 1.01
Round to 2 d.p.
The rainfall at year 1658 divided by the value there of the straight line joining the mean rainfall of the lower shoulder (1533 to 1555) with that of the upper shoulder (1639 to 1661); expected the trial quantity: 1.00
